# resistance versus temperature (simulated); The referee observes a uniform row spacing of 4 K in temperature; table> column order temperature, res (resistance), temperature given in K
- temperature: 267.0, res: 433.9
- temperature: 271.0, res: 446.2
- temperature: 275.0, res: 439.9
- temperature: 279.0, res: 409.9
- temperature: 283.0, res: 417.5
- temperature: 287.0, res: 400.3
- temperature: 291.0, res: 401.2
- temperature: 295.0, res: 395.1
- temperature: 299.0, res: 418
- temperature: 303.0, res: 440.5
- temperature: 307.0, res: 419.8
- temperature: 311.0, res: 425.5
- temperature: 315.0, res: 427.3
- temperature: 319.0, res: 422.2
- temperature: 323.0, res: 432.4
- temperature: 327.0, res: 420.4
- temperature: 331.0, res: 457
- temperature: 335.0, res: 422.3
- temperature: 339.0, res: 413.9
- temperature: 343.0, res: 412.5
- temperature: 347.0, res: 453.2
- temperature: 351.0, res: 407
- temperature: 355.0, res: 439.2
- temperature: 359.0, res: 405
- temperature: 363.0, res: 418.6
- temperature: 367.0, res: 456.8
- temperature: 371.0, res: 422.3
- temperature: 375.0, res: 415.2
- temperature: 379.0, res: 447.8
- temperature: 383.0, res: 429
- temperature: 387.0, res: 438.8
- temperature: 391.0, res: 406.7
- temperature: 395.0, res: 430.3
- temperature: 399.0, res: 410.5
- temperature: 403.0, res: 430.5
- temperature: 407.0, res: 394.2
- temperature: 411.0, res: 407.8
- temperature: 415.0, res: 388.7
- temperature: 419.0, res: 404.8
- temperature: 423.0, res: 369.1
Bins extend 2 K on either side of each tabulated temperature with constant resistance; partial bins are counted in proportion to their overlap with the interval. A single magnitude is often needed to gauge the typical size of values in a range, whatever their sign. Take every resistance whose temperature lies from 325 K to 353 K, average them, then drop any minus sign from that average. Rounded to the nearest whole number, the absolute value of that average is 427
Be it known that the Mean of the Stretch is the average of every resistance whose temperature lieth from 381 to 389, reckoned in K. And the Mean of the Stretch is 434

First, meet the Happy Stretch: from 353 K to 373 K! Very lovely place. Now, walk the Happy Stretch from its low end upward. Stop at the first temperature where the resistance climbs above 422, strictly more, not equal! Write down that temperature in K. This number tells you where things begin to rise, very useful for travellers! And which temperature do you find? 355.0 K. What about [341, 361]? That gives 347.0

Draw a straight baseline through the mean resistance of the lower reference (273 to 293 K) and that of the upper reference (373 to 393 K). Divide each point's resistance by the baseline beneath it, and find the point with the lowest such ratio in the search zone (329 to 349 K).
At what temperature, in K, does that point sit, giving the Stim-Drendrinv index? 343.0 K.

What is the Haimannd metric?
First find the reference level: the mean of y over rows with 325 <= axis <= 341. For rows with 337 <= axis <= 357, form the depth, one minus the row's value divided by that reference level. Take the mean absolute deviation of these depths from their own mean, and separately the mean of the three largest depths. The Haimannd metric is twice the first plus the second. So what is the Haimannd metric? 0.12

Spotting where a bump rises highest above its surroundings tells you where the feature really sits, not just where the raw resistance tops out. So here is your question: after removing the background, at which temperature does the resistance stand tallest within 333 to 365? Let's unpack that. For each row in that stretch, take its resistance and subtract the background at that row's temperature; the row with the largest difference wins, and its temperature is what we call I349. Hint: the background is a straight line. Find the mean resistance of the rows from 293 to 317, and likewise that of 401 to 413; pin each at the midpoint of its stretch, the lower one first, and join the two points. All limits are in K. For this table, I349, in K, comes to 347.0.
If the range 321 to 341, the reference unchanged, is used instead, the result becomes 331.0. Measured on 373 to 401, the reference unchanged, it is 379.0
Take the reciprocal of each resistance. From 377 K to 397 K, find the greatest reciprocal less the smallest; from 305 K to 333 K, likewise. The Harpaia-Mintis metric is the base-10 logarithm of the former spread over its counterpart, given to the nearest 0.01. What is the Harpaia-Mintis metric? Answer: 0.07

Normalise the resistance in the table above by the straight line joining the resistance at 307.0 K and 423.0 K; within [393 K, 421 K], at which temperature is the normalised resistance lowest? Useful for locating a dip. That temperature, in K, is 415.0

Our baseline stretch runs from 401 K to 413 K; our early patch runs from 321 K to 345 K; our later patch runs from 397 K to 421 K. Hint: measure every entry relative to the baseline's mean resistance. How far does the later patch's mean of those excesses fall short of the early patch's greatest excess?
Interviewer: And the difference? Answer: 51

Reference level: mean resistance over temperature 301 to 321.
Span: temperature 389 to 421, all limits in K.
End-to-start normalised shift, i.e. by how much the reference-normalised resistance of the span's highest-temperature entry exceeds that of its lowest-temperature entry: 0.00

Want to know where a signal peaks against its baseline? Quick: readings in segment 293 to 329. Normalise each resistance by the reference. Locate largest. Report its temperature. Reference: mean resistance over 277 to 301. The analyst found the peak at 303.0 K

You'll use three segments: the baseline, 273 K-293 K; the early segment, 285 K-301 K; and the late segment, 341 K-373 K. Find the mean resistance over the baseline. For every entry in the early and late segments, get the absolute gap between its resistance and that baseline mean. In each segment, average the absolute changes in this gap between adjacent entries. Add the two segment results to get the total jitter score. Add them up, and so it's 33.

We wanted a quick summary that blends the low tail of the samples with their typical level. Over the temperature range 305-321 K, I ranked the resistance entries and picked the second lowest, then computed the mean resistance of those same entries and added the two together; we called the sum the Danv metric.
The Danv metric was 846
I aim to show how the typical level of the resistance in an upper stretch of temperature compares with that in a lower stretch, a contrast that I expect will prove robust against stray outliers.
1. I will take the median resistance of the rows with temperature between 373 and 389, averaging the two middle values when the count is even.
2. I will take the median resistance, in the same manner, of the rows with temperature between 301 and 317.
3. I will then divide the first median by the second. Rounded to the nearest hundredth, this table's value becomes 1.02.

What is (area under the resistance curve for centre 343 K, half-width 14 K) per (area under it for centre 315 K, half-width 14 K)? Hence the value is 1.01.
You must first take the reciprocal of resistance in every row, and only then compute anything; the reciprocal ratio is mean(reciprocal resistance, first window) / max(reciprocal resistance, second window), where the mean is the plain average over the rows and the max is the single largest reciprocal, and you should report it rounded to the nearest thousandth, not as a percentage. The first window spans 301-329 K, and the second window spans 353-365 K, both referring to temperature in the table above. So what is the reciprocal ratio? 0.949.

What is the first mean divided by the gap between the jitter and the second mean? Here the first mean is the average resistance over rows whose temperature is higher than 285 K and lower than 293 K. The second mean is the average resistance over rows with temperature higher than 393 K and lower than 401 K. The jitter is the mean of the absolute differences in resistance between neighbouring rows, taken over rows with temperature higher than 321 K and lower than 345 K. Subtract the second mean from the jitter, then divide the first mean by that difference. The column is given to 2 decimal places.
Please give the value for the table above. -1.00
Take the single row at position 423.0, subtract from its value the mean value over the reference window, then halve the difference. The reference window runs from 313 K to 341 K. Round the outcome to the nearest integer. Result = -29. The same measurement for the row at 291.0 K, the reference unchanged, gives -13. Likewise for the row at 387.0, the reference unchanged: 5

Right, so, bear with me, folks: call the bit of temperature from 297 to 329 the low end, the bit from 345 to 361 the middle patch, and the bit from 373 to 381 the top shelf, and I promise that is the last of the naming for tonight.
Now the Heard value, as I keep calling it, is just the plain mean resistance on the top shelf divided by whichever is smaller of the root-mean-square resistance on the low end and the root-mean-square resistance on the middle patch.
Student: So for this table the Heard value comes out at 1.01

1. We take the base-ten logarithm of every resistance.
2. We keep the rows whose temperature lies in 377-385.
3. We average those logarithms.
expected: 2.64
